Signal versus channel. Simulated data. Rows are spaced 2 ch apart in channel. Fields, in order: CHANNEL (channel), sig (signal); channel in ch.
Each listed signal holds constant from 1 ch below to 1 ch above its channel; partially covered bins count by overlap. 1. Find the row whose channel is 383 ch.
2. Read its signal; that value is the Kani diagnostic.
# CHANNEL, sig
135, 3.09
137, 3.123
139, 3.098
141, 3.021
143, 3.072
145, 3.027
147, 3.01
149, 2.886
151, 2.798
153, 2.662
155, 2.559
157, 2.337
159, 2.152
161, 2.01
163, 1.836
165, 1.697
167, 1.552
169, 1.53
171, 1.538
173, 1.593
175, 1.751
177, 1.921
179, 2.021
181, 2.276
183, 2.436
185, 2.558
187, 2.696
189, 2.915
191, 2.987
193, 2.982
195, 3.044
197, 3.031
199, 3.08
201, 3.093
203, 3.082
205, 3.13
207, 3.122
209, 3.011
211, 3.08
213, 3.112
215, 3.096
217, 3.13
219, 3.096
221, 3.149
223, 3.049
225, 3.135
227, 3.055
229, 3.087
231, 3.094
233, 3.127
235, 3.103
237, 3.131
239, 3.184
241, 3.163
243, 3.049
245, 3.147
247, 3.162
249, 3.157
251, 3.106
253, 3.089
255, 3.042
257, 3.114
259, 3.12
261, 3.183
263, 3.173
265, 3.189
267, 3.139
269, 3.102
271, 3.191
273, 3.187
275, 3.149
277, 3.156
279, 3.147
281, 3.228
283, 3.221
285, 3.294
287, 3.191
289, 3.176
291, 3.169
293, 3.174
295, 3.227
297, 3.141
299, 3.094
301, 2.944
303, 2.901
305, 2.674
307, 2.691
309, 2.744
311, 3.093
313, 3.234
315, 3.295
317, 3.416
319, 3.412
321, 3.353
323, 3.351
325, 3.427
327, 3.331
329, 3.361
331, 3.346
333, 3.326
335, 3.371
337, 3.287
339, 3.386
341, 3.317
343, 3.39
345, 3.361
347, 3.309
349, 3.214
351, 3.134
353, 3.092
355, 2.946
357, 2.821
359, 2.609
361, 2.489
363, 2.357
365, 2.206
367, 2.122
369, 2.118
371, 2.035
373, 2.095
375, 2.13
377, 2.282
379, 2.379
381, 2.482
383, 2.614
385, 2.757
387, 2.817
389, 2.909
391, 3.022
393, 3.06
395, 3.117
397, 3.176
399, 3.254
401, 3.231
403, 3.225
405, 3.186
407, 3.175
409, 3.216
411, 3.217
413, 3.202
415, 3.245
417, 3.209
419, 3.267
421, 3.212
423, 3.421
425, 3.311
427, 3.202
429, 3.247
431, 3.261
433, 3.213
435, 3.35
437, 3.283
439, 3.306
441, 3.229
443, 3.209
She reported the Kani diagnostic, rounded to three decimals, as 2.614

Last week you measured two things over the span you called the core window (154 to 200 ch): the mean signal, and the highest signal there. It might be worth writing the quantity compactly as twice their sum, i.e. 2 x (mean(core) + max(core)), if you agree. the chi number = 10.7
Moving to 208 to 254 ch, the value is 12.6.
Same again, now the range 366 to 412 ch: 12.0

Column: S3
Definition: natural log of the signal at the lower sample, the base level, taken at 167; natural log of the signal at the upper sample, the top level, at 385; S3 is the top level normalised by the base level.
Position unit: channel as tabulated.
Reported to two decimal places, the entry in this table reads 2.31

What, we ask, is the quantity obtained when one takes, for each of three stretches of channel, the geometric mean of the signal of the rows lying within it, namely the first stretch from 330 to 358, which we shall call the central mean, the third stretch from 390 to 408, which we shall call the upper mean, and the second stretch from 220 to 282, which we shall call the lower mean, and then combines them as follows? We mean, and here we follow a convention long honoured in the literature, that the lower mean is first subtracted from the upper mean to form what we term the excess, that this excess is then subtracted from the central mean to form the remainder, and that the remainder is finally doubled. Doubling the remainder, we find 6.4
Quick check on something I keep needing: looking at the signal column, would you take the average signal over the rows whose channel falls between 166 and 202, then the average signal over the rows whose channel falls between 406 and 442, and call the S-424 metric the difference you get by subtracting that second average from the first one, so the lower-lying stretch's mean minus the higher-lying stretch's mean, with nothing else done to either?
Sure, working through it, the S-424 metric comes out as -0.86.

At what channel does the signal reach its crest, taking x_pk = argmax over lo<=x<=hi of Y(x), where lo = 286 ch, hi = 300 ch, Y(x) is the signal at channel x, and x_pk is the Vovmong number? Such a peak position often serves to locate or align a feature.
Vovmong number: 295 ch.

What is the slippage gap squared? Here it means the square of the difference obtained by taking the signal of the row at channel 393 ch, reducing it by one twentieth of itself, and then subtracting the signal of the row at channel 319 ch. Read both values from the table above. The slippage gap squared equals 0.3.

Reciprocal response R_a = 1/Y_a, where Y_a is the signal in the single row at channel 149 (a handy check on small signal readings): 0.35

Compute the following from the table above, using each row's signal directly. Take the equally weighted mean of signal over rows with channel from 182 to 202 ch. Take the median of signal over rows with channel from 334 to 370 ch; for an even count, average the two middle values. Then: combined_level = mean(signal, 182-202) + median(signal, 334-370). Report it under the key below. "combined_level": 6.00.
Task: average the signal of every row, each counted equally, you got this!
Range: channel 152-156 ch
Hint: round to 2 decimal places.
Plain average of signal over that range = 2.61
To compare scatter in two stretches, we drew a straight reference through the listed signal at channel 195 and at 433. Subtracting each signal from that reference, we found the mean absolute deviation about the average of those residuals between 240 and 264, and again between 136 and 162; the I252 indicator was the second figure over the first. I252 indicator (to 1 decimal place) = 8.0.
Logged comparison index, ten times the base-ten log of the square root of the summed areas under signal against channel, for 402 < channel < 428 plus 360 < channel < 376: 10.4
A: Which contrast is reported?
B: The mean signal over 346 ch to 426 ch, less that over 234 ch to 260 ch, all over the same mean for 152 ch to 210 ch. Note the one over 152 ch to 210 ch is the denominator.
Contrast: -0.10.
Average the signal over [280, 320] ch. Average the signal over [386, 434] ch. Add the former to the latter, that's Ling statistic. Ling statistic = 6.30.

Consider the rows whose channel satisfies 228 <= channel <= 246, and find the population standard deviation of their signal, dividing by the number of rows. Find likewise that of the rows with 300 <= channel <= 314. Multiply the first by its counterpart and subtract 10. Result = -9.992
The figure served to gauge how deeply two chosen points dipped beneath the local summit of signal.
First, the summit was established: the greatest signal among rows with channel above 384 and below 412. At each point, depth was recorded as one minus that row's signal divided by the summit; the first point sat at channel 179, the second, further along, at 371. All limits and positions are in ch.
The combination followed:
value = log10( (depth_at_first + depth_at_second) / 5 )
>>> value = -0.8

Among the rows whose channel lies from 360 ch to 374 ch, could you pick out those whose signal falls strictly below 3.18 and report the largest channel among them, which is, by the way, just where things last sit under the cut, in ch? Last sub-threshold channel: 373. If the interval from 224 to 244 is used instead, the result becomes 243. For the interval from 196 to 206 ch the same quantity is 205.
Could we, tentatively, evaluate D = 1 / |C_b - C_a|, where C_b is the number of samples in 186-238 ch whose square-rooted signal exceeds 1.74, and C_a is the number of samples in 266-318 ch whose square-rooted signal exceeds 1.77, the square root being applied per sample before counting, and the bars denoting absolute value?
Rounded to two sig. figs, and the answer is 0.33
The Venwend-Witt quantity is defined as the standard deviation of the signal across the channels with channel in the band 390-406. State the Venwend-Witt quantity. 0.08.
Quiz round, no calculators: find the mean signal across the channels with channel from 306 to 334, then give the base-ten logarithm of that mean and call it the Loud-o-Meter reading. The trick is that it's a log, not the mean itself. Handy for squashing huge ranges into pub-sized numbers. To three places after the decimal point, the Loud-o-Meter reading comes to 0.511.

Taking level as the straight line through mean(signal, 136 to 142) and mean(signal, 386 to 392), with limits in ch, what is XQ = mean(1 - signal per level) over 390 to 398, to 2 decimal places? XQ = -0.06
